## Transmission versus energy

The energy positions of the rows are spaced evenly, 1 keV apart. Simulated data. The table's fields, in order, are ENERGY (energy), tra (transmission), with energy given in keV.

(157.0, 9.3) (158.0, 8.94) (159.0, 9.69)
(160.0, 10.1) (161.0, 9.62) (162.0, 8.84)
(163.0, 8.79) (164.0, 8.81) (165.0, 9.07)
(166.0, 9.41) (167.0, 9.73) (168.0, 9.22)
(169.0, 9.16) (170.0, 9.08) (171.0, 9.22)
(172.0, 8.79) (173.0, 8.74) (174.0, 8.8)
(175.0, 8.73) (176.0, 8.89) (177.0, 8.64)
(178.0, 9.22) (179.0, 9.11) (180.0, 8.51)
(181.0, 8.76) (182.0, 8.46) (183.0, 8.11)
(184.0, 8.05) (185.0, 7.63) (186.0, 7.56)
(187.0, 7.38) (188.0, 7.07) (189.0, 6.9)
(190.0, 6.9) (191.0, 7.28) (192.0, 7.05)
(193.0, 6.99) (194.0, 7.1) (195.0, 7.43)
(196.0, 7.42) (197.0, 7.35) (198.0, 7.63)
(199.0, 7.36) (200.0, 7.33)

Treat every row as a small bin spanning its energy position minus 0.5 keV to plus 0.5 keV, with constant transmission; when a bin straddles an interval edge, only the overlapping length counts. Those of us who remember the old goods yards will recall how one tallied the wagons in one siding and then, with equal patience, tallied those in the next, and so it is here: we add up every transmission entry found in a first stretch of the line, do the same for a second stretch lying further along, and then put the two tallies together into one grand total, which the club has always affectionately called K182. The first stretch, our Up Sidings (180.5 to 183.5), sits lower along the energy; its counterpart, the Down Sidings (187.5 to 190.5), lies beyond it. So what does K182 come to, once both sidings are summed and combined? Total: 46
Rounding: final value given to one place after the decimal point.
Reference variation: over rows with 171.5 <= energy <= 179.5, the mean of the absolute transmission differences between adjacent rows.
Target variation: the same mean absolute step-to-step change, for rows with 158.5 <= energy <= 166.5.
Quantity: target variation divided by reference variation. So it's 1.8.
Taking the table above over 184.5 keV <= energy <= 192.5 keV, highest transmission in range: 7.63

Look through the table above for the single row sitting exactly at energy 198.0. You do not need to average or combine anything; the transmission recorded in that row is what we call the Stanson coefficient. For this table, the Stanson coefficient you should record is 7.63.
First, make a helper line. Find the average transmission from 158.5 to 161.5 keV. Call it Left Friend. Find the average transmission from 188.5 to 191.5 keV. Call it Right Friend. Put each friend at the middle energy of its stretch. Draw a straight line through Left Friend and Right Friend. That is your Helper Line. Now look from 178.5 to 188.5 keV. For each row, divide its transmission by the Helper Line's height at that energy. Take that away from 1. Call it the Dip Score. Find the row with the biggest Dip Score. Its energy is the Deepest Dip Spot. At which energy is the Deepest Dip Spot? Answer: 188.0 keV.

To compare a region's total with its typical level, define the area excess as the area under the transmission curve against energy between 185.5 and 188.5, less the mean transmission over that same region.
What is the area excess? 14.7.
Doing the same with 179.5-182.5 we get 17.2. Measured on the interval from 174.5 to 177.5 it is 17.5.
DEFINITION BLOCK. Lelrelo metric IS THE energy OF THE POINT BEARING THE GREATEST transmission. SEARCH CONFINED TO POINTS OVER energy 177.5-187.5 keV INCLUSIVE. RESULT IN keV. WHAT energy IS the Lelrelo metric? 178.0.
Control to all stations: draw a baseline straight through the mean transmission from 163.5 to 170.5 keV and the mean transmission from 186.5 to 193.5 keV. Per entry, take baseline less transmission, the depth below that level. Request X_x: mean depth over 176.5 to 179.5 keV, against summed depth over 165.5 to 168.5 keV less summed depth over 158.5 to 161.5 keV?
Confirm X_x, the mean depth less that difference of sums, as 0.1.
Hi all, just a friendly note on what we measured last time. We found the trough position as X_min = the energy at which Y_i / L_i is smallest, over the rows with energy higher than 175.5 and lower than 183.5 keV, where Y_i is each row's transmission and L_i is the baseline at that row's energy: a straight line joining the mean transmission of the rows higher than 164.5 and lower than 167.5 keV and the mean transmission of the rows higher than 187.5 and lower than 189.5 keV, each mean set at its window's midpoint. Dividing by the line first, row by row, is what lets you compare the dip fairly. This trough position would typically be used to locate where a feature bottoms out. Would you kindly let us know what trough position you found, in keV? 177.0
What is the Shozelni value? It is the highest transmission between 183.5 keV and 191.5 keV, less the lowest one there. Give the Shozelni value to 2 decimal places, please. 1.15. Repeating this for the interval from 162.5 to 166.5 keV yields 0.62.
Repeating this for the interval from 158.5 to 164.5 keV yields 1.31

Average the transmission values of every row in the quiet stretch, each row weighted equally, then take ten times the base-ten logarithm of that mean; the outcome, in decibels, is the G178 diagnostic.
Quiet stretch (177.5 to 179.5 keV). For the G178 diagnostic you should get 9.62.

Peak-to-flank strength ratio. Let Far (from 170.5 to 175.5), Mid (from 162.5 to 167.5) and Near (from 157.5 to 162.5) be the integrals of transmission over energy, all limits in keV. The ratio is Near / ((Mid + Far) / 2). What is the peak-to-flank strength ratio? 1.05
